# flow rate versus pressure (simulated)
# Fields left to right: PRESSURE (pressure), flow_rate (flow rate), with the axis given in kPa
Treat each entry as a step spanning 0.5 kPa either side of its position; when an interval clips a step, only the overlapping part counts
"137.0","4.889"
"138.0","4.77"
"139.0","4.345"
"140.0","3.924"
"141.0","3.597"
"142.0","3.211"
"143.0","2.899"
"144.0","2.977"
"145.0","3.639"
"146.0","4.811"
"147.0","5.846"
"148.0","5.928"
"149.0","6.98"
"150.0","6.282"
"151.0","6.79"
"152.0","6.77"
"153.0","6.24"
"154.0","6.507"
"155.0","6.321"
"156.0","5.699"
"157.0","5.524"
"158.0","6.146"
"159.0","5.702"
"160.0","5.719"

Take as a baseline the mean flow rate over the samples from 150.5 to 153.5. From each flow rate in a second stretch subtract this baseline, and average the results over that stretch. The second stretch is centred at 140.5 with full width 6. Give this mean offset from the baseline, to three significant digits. -2.81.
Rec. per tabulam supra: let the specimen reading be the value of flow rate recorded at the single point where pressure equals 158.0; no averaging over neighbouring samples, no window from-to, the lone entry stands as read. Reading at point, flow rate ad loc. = 6.146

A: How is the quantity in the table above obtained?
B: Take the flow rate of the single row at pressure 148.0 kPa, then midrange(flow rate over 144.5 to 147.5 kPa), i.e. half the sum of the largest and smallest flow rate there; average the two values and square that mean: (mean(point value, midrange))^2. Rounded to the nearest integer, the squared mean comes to 28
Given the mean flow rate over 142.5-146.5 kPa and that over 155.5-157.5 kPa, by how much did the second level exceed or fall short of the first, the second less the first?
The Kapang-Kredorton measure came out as 2.03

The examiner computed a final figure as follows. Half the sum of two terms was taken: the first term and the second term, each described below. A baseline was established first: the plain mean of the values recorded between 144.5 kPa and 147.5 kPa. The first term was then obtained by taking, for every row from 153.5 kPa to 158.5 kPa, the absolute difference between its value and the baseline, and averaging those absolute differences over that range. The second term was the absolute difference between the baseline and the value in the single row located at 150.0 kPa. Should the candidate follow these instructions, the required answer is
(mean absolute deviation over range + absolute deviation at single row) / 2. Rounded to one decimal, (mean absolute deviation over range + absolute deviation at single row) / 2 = 1.4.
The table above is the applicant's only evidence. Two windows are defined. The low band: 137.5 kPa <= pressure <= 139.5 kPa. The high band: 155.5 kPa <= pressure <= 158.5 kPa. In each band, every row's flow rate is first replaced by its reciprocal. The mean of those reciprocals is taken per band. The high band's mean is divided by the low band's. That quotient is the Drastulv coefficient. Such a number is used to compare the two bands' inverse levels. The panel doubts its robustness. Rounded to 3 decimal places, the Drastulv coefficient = 0.787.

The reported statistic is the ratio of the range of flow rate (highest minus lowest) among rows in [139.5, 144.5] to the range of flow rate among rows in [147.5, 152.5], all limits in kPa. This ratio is 1.0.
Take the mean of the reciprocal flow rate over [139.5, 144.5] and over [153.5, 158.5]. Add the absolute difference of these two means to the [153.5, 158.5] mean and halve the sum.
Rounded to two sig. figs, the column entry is 0.15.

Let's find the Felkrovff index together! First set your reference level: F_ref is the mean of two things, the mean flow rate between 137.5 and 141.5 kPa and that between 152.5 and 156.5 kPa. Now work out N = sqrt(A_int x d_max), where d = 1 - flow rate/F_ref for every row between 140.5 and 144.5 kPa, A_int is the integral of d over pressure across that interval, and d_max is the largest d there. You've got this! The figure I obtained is 0.8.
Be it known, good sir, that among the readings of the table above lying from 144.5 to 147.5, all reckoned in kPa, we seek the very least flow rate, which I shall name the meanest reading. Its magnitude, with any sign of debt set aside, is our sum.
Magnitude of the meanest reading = 4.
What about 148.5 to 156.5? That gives 6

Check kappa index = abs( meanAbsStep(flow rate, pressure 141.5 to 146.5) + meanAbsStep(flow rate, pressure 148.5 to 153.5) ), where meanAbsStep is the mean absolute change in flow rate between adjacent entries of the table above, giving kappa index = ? 1.0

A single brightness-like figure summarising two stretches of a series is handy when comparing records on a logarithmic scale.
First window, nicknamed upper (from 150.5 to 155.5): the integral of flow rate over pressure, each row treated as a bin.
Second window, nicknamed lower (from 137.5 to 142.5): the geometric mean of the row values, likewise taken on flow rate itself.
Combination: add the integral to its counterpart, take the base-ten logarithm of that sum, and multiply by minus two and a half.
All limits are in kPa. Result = -3.91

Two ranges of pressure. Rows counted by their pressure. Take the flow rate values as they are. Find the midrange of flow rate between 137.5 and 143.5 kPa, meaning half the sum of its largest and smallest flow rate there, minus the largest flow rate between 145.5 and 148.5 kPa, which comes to -2.09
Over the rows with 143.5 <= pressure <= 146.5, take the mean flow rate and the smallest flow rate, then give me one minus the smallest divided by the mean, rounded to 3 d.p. 0.218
